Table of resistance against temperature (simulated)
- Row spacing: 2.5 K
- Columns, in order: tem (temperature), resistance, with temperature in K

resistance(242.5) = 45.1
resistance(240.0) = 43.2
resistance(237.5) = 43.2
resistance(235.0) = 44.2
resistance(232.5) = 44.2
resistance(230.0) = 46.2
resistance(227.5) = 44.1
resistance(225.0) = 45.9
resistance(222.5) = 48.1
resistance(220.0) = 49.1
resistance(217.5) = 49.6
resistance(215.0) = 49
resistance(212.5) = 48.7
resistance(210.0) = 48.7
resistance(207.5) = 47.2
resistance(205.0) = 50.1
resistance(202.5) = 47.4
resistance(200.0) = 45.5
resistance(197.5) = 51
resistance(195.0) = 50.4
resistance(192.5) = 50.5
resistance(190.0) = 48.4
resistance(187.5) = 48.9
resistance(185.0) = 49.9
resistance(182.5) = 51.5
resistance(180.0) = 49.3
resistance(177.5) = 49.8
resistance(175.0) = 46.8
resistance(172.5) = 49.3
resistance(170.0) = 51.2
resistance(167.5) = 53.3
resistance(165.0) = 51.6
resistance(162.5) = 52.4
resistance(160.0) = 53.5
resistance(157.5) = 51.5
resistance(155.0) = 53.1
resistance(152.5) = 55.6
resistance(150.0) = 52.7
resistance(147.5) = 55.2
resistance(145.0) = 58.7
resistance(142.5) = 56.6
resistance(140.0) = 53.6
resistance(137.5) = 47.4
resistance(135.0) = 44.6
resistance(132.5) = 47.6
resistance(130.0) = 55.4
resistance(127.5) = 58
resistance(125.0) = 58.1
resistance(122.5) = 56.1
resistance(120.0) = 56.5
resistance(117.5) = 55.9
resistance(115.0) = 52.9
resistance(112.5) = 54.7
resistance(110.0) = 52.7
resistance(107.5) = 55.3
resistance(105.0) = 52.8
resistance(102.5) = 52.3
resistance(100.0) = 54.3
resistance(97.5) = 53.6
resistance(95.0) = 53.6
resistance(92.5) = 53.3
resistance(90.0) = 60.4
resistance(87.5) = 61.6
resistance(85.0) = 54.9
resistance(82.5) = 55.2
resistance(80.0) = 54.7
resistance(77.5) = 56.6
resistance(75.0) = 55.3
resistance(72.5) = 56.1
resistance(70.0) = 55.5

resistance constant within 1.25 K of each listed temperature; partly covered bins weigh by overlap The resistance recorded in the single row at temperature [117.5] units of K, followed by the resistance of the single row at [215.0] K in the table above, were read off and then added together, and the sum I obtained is 105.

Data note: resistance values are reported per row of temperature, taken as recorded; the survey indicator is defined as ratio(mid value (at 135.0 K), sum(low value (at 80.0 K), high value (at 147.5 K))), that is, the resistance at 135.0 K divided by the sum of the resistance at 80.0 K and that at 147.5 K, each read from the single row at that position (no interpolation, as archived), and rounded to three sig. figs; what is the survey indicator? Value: 0.406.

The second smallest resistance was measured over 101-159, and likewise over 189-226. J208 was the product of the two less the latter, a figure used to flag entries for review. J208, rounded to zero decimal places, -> 2130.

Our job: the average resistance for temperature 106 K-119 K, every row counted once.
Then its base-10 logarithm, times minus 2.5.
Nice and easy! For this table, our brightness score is -4.34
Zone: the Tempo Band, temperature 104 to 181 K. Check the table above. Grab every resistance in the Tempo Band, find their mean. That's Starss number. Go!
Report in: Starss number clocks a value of 53.0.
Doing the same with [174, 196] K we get 49.5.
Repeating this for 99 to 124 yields 54.4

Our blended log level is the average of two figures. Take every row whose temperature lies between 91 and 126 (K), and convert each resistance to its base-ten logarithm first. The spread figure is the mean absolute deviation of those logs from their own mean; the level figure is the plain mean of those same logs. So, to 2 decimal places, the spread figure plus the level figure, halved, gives 0.87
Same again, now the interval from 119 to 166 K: 0.88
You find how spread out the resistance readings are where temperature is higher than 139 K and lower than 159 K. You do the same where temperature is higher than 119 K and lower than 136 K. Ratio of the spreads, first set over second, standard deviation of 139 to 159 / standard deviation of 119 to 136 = 0.44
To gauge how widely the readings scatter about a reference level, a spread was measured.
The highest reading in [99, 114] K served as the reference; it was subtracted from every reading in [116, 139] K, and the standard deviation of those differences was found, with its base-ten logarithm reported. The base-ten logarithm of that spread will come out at 0.7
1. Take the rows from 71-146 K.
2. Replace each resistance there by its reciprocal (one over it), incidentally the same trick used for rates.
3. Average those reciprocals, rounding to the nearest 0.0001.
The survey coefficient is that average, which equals 0.0184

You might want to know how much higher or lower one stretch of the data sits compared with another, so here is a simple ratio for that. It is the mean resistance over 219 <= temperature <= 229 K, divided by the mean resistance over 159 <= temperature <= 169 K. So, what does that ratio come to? 0.888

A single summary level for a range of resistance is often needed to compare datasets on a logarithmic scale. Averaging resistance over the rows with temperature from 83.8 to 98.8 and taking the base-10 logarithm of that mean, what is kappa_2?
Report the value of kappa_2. 1.75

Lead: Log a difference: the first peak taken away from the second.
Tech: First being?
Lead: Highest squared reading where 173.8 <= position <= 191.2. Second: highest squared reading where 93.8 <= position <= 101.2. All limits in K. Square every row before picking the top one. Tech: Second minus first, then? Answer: 296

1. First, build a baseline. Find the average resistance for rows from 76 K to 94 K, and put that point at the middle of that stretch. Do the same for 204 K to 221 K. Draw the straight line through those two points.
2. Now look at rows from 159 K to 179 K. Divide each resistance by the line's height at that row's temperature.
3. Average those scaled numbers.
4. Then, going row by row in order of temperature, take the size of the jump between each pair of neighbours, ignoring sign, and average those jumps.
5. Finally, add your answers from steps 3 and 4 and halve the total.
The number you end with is 0.512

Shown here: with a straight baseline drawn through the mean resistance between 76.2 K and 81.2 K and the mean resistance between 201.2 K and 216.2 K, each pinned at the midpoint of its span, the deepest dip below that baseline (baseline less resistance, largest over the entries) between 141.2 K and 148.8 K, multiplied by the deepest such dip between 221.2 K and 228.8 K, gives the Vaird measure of -11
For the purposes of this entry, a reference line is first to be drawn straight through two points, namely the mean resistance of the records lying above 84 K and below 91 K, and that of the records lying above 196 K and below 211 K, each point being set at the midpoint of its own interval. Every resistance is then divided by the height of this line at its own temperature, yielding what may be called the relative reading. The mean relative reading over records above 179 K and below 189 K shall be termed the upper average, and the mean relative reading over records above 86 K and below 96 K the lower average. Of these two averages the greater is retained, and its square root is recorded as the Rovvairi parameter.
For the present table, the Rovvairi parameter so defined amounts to 1.00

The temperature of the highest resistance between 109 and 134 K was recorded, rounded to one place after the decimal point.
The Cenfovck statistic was 125.0 K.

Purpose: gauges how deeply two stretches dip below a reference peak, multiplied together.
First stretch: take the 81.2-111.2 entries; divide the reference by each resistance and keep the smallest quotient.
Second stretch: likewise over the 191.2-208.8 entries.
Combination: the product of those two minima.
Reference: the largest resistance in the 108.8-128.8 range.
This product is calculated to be 1.07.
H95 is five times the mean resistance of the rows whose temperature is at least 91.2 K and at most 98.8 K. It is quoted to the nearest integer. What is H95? 268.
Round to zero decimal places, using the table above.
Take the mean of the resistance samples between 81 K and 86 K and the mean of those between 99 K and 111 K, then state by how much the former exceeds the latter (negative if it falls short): 2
